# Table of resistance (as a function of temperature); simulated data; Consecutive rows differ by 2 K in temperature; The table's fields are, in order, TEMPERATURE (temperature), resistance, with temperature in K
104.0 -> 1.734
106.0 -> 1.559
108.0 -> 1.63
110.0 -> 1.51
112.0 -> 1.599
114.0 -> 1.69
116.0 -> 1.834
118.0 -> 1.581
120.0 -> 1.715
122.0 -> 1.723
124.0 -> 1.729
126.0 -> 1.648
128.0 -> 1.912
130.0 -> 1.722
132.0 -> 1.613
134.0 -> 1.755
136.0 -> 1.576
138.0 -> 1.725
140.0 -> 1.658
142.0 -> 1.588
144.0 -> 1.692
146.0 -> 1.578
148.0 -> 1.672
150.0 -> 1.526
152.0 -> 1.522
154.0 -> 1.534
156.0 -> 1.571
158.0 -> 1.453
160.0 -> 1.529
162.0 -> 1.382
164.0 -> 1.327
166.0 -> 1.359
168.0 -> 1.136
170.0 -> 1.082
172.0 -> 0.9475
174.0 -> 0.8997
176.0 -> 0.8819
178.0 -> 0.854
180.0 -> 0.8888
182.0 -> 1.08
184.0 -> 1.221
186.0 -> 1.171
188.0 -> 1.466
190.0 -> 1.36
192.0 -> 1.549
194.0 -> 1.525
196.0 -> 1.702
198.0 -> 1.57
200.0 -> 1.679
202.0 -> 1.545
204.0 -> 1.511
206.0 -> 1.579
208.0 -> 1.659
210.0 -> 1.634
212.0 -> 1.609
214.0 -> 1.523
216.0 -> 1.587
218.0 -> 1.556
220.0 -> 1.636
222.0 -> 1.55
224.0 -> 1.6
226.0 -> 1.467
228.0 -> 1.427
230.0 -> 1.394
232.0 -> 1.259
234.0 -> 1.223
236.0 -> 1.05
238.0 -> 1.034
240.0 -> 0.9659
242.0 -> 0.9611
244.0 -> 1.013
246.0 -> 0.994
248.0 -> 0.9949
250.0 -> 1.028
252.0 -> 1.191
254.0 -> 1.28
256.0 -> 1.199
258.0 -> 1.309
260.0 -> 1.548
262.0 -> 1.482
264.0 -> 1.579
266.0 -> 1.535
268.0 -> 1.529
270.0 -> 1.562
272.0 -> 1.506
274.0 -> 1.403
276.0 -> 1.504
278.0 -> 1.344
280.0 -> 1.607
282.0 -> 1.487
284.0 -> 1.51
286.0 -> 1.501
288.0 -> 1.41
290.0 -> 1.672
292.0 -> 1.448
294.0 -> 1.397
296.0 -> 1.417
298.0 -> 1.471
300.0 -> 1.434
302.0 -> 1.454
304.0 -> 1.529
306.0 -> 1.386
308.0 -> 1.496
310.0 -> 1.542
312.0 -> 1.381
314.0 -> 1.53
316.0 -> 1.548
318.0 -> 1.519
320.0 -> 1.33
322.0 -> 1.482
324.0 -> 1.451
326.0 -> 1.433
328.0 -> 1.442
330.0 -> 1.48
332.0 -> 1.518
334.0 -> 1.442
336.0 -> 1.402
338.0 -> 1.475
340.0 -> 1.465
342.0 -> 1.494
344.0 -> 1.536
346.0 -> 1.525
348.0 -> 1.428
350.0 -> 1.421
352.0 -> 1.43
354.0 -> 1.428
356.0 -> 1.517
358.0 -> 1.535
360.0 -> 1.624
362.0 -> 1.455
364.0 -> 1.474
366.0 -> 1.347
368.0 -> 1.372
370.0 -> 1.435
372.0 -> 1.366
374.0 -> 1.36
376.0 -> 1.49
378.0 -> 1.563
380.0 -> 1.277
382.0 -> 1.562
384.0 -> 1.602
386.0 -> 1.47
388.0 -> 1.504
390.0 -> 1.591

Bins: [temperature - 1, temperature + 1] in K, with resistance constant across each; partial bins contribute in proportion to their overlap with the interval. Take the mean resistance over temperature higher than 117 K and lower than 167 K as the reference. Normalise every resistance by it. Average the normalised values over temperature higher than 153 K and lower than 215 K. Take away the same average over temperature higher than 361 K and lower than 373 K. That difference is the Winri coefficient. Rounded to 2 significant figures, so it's -0.029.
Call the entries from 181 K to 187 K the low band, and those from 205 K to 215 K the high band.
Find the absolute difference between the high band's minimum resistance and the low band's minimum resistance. 0.443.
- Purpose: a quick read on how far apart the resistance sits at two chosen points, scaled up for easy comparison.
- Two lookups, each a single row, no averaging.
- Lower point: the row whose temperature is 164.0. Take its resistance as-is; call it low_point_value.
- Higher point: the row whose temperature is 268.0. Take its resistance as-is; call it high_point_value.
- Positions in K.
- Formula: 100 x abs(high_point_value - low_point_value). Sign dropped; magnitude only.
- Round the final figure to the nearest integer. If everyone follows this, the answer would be 20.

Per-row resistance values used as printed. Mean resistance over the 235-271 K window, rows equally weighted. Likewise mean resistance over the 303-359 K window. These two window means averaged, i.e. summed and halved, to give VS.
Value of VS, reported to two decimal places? 1.35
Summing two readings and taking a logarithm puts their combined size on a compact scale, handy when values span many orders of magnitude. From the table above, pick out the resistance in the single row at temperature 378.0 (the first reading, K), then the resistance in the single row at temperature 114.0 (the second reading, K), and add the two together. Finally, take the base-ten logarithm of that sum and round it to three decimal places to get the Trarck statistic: 0.512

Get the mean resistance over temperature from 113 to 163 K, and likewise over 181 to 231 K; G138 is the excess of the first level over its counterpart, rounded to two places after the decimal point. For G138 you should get 0.13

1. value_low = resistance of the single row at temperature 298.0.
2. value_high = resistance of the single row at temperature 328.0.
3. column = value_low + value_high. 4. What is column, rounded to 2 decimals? 2.91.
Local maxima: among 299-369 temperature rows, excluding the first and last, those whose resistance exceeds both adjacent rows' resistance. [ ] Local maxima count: 10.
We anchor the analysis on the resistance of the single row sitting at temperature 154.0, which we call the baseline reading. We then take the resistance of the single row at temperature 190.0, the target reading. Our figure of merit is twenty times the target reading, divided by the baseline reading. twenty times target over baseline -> 17.7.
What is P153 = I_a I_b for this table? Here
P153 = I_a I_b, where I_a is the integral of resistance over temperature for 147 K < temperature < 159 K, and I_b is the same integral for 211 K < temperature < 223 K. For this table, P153 351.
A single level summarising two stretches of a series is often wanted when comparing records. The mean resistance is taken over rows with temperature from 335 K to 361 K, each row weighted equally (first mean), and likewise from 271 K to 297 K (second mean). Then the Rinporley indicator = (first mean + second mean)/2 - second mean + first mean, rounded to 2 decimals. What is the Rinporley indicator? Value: 1.49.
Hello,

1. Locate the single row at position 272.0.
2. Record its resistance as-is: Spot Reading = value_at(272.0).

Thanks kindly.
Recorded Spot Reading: 1.506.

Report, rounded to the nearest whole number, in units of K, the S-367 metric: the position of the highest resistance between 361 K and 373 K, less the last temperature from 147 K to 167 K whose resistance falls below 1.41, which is 198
